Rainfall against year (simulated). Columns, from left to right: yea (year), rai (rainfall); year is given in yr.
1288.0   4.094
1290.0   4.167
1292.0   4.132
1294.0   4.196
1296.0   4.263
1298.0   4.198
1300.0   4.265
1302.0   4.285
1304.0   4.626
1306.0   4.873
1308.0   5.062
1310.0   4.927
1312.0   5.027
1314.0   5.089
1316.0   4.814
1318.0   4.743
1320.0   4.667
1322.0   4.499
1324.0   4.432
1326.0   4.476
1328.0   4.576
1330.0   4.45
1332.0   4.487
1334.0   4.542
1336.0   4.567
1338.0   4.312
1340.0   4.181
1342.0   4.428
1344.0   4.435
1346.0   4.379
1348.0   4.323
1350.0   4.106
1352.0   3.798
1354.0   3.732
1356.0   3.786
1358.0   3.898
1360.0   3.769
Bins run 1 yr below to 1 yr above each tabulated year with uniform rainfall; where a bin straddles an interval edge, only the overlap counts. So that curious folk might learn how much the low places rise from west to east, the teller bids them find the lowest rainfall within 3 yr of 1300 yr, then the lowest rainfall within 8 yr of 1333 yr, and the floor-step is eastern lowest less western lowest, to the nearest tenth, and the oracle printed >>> 0.0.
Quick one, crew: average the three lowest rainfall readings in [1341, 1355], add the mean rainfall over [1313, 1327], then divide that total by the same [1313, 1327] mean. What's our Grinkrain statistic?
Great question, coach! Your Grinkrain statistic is 1.83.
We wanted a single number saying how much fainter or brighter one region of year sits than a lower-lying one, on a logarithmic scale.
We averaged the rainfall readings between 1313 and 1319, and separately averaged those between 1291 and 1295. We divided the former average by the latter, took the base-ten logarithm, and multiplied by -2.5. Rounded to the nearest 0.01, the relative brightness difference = -0.17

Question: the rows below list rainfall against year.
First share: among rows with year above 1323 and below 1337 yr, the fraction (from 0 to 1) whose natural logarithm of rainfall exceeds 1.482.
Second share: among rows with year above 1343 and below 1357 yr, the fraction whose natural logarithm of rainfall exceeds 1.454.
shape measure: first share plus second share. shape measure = 1.43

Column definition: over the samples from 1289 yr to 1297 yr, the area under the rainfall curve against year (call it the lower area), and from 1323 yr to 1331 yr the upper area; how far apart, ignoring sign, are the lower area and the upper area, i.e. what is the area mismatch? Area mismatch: 2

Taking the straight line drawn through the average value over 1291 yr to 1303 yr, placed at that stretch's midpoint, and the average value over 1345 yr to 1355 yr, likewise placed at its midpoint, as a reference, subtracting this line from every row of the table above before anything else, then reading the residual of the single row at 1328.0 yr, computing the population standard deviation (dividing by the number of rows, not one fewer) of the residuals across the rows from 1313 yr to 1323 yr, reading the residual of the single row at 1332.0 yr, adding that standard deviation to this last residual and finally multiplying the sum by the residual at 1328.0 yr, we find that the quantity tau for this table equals 0.245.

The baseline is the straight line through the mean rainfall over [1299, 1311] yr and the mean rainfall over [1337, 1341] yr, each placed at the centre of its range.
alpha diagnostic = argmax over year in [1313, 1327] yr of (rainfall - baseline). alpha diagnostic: 1314.0 yr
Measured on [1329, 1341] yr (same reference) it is 1336.0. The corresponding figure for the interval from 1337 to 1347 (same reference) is 1344.0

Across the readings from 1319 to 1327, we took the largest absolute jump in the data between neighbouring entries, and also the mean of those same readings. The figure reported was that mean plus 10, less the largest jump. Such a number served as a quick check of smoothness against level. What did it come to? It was 14.4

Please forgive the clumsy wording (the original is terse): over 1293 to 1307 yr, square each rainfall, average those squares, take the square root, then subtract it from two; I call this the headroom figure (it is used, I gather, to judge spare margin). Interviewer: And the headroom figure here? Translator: -2.39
